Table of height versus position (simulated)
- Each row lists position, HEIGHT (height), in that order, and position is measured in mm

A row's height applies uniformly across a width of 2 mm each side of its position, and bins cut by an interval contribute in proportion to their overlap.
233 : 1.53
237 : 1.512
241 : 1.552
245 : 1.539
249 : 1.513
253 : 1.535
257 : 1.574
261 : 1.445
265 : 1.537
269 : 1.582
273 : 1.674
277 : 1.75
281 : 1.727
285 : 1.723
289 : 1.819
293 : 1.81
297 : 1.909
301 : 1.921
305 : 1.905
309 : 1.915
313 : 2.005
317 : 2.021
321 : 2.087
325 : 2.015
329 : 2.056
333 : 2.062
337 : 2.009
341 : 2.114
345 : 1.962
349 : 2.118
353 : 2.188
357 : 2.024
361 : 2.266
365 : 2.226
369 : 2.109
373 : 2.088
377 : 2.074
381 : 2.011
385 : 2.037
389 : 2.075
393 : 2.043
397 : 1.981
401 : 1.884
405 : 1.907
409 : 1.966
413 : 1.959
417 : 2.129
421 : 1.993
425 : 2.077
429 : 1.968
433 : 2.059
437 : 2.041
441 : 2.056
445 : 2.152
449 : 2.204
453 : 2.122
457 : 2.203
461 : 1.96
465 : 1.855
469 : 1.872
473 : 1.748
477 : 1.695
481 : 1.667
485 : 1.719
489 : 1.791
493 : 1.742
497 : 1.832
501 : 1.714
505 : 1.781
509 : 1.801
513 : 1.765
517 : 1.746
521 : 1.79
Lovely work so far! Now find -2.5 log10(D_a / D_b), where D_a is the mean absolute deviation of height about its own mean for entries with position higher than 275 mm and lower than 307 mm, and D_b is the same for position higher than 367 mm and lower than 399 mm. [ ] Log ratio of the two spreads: -0.8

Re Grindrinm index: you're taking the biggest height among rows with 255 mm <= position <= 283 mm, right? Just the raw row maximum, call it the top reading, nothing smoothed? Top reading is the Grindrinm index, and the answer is 1.75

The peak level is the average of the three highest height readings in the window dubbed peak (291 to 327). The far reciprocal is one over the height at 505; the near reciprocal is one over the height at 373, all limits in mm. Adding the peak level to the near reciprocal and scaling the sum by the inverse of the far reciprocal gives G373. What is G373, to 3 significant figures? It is 4.49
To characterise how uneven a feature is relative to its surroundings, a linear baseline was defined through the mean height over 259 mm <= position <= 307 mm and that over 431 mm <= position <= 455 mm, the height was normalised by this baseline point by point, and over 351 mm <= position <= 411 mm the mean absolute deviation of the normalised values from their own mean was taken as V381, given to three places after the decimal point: 0.057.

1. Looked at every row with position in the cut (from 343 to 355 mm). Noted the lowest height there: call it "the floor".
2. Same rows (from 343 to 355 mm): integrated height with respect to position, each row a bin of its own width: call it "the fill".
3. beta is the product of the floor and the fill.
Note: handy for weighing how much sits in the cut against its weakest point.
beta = 49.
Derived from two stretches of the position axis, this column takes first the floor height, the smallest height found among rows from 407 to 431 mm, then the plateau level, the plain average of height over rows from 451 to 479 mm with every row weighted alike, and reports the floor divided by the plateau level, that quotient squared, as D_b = 1.0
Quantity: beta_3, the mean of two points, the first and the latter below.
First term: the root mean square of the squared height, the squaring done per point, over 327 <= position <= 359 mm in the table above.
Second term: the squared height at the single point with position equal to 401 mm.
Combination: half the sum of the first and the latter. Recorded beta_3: 3.92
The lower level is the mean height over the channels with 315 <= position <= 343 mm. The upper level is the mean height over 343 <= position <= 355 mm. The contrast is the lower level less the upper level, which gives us 0.0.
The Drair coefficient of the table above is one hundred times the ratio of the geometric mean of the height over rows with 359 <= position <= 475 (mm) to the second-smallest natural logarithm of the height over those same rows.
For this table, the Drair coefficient 329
